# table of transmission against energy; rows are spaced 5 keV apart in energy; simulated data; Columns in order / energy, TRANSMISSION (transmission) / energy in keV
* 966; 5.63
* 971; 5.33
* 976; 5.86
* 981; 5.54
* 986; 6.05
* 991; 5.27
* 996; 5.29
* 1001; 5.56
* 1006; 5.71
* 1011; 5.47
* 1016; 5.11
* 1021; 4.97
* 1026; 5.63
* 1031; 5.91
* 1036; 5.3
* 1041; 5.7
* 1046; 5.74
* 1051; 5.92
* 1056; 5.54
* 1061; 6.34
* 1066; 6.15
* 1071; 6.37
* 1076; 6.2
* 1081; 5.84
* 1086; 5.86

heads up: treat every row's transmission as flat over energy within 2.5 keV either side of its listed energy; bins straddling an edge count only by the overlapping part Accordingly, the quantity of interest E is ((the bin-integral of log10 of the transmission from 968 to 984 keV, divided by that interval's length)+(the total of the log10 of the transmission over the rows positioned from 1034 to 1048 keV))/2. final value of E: 1.49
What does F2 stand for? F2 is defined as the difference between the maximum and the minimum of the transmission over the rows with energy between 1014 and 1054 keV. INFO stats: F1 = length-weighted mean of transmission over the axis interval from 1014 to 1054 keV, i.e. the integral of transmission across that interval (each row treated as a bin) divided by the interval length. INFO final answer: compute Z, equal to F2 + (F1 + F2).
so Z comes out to 7.4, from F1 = 5.54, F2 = 0.95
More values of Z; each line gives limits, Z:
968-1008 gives 7.1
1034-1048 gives 6.5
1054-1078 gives 7.8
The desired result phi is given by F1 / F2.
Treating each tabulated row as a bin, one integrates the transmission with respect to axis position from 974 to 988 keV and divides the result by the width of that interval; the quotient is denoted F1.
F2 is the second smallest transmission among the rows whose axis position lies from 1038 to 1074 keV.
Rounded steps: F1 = 5.8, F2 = 5.7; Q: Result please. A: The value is 1.02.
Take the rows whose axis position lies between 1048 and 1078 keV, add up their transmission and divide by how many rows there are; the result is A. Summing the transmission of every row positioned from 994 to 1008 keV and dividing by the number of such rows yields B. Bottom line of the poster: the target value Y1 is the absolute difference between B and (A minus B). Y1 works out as 5.0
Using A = 6.09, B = 5.52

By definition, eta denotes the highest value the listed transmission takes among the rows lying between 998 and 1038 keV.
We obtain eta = 5.91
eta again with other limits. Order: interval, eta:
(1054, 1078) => 6.37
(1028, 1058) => 5.92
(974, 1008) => 6.05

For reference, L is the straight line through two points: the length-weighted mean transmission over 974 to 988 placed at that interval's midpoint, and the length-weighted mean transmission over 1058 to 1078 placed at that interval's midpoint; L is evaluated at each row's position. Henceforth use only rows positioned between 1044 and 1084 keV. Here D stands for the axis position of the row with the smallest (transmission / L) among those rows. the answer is 1056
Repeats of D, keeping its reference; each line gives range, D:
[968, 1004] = 996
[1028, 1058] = 1036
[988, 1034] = 1021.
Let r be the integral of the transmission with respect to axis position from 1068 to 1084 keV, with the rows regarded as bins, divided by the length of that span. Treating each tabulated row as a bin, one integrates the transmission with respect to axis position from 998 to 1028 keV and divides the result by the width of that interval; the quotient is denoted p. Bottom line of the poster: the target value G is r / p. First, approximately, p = 5.40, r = 6.13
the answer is 1.13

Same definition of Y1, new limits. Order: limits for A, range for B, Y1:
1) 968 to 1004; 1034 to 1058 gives 5.7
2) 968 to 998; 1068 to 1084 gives 6.7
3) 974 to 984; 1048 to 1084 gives 6.4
